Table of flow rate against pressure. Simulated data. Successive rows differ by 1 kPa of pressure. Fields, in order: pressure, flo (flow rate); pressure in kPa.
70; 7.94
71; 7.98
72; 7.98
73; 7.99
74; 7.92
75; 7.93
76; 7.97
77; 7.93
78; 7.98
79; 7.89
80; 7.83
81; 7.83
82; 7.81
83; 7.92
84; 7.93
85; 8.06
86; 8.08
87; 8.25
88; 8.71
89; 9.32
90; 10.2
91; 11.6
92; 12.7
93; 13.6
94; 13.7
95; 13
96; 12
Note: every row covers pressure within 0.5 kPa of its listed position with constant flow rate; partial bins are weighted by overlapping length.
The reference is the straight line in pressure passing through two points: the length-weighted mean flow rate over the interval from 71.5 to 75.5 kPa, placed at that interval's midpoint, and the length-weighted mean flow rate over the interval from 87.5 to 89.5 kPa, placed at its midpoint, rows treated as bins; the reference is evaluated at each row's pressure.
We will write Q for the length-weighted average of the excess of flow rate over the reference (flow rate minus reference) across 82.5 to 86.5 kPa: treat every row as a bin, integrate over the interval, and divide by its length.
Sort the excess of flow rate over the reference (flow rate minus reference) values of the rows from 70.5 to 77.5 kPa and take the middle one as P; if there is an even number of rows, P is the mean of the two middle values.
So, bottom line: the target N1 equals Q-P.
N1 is -0.7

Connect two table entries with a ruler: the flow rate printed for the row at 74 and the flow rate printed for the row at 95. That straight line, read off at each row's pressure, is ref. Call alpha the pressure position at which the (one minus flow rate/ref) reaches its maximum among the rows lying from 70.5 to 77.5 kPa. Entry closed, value 77 kPa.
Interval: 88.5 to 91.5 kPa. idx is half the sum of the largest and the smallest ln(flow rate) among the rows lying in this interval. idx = 2.34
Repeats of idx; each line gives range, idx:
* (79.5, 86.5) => 2.07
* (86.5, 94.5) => 2.36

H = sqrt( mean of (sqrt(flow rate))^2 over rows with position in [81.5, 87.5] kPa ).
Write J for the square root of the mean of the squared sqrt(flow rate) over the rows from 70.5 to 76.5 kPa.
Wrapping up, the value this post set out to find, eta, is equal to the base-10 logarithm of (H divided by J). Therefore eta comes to 0.001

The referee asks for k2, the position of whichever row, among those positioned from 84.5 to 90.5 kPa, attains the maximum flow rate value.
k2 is 90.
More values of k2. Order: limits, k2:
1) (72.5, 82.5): 73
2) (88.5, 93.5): 93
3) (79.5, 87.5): 87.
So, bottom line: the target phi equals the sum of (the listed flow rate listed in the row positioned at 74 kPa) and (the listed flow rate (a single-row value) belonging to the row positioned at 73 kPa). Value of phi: 15.9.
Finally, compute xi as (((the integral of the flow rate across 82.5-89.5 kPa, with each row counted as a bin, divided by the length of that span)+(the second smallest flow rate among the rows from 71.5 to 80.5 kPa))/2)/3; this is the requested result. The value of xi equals 2.70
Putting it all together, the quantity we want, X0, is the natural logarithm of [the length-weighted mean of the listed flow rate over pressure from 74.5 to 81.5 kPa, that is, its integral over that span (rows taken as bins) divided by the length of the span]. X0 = 2.07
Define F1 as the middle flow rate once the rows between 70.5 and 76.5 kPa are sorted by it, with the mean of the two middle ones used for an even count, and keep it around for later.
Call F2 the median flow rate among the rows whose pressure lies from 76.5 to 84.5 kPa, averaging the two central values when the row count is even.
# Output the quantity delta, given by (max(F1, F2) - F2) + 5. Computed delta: 5.1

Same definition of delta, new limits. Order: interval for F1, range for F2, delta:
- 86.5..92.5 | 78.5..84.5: 6.9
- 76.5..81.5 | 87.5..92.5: 5.0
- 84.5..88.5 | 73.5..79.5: 5.2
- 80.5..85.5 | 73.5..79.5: 5.0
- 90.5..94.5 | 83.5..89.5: 10.0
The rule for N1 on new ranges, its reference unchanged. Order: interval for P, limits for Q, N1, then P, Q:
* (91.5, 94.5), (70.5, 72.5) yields -4.1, 4.3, 0.2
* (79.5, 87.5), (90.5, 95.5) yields 4.3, -0.7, 3.6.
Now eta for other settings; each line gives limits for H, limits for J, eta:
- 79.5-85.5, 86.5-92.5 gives -0.054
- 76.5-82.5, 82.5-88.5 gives -0.008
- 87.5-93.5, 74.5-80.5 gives 0.072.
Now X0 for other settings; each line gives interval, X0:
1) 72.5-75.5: 2.07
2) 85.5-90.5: 2.19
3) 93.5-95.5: 2.59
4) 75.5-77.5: 2.07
